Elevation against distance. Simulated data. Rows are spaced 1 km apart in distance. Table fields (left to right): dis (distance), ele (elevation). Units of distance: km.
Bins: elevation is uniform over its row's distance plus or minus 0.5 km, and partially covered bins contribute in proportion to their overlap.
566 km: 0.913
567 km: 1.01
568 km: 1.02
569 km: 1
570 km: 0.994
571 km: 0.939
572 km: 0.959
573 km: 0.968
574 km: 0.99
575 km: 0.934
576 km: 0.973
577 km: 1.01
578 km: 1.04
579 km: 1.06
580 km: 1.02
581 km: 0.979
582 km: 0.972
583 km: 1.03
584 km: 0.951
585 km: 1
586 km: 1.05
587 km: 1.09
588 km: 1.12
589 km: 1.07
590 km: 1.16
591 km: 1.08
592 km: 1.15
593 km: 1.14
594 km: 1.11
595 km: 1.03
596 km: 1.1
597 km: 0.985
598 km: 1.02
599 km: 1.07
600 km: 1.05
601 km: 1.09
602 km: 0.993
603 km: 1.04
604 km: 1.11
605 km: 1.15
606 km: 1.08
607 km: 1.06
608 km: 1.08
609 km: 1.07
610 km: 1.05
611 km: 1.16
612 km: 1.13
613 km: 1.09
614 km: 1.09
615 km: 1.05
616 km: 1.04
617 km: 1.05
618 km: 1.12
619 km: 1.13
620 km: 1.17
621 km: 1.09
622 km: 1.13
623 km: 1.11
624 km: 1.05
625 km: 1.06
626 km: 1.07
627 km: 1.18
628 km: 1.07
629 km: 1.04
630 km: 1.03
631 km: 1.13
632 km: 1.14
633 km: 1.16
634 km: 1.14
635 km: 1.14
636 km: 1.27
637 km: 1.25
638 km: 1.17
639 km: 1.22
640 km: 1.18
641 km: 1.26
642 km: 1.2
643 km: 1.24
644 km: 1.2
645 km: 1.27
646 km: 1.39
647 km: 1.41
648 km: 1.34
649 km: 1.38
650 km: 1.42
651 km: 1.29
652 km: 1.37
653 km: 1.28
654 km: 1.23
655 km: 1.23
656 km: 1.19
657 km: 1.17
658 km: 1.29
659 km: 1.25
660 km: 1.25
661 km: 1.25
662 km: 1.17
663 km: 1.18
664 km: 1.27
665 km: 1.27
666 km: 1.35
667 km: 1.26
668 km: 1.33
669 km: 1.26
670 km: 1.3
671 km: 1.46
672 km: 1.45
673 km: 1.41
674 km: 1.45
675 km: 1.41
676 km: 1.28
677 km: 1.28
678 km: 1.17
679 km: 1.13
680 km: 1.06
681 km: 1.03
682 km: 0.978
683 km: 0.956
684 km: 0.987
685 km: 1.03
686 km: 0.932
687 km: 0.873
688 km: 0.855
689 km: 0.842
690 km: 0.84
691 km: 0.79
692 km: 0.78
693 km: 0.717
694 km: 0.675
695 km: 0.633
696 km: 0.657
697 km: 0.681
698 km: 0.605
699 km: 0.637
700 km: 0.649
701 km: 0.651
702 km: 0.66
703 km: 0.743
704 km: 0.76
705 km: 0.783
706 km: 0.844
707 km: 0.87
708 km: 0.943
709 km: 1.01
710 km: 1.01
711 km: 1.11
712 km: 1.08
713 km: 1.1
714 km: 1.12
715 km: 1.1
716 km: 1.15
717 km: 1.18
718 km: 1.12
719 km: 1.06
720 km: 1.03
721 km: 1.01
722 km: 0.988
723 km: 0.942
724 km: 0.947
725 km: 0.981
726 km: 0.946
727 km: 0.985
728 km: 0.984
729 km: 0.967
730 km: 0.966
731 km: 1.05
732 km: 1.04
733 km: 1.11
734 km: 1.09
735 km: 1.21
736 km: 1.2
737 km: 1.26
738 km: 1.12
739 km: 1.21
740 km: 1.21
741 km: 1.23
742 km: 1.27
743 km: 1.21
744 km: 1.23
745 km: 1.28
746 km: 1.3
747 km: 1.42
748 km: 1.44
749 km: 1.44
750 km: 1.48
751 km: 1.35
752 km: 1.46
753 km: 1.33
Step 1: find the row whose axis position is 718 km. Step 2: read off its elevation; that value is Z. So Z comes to 1.12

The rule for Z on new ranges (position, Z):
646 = 1.39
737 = 1.26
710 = 1.01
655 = 1.23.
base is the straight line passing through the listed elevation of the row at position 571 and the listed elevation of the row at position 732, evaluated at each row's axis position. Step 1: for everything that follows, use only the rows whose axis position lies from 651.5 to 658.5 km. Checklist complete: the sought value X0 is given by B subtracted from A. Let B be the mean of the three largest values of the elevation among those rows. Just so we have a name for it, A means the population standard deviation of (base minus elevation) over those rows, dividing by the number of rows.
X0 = -1.25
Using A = 0.064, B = 1.31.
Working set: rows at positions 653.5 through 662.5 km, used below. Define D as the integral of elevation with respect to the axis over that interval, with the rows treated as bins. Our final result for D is 11.0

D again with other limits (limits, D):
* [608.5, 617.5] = 9.7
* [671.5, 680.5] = 11.6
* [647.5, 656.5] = 11.7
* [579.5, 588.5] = 9.2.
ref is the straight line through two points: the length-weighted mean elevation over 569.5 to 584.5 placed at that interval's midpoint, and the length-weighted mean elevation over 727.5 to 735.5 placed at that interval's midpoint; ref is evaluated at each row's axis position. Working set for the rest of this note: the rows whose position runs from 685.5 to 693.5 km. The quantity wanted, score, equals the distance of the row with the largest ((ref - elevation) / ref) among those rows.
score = 693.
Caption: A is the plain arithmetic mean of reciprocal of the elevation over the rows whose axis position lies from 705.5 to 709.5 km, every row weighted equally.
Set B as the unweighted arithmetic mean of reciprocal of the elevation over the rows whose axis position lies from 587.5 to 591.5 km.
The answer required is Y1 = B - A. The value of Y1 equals -0.19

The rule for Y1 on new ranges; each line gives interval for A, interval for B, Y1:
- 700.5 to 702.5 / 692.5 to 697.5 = -0.04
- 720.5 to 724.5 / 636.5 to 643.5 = -0.21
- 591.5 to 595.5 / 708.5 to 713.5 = 0.04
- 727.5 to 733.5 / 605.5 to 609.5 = -0.05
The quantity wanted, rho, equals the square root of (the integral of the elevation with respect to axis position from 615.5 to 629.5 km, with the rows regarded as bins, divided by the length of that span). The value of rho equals 1.05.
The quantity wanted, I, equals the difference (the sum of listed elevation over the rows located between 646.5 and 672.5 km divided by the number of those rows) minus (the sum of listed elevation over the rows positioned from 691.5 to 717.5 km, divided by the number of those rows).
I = 0.4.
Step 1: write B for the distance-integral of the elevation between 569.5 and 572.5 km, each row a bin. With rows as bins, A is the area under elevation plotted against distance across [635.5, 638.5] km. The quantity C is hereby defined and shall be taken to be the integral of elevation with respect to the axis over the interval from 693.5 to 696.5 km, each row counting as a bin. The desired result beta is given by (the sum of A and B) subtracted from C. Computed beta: -4.6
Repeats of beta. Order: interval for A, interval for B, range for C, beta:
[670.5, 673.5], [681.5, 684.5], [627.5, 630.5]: -4.1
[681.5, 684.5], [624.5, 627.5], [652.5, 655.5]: -2.5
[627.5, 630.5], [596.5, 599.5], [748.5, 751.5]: -1.9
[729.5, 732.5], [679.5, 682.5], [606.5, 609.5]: -2.9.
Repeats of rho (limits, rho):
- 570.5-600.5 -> 1.02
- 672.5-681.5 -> 1.12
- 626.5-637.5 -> 1.07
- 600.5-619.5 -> 1.04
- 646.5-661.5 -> 1.14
